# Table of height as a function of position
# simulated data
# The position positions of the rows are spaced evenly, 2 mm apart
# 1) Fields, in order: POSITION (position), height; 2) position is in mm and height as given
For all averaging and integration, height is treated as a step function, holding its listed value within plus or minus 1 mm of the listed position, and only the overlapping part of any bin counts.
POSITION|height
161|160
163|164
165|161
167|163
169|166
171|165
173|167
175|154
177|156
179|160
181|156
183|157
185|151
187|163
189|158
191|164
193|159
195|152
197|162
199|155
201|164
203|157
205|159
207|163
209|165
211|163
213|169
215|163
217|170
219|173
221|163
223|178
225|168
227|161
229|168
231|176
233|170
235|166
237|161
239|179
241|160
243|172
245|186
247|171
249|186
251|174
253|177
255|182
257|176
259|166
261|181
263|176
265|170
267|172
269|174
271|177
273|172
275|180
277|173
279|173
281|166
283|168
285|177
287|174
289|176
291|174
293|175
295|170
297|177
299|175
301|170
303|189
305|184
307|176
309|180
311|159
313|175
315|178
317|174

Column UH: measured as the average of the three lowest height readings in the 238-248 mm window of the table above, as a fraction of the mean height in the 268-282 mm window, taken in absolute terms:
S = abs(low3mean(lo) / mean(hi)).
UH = 0.966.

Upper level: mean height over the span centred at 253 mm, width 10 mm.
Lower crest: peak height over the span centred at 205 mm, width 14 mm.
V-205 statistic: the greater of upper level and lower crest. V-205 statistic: 179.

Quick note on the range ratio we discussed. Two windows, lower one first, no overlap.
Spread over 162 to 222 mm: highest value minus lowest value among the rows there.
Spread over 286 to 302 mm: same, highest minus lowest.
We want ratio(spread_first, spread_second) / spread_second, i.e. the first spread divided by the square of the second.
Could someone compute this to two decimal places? 0.45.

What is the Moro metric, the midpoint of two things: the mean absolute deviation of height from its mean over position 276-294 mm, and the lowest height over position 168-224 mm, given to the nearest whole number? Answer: 77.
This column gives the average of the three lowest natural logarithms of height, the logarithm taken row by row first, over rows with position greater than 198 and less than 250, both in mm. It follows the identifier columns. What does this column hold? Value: 5.06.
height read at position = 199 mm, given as 155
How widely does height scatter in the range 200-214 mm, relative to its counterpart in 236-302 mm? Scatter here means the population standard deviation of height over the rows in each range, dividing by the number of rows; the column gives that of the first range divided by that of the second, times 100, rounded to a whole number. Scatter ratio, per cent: 63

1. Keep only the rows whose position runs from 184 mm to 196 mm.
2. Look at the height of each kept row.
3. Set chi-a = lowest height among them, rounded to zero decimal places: 151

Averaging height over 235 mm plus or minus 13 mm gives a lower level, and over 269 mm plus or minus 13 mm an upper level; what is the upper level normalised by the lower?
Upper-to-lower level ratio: 1.02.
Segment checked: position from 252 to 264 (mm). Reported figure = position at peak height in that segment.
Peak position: 255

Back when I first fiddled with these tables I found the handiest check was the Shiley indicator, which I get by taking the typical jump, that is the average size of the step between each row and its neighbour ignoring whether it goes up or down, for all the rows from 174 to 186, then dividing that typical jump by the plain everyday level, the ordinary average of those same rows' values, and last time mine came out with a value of 0.022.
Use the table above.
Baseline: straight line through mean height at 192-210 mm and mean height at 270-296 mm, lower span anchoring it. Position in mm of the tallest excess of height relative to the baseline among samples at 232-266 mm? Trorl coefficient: 245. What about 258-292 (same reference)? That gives 261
